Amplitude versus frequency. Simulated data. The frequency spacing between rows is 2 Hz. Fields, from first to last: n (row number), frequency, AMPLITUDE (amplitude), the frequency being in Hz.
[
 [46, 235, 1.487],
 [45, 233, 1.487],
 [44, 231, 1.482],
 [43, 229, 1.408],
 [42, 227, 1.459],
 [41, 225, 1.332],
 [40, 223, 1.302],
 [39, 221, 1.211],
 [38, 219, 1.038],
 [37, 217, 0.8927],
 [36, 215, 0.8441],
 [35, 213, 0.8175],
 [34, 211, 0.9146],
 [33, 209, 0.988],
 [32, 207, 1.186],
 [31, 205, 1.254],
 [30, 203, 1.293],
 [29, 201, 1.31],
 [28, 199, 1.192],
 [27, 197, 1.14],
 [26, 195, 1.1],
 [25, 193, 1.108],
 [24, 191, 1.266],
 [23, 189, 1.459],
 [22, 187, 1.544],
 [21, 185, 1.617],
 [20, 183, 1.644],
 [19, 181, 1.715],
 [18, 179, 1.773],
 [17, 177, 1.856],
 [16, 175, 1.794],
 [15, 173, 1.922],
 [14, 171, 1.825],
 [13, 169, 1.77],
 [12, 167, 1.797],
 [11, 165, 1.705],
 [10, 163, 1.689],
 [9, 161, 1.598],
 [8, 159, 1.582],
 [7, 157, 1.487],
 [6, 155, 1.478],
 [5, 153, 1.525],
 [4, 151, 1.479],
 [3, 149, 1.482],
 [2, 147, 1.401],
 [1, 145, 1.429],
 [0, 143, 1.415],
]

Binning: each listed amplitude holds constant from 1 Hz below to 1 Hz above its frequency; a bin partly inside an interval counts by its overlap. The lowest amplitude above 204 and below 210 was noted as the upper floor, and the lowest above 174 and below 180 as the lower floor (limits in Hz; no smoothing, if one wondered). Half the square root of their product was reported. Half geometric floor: 0.66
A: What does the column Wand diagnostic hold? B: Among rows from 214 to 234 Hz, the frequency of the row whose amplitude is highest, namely 233 Hz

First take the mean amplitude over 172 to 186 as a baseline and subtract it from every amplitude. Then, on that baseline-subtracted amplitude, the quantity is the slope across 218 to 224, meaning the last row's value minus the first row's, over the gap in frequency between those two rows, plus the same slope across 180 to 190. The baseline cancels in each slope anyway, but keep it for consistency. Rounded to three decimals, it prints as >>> 0.034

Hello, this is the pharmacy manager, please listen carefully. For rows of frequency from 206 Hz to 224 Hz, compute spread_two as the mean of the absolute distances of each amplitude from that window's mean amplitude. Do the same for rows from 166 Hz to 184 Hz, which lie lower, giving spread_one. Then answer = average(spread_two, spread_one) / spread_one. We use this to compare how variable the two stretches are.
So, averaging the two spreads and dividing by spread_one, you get 1.8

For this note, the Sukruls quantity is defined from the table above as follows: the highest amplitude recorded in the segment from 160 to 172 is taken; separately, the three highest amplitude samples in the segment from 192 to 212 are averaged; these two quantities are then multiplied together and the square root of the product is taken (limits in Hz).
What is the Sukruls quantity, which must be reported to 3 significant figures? 1.53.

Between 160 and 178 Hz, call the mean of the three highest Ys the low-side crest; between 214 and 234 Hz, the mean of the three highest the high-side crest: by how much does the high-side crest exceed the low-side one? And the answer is -0.39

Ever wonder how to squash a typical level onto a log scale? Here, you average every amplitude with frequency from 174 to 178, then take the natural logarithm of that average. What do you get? 0.60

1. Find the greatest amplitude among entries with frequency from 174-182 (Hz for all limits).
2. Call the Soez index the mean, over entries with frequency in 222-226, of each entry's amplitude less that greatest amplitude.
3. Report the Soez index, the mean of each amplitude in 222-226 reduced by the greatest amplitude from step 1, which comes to -0.5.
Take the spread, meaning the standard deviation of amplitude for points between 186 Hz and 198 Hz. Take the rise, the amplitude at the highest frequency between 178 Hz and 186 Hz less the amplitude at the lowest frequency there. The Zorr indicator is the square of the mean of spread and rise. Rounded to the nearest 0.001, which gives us 0.000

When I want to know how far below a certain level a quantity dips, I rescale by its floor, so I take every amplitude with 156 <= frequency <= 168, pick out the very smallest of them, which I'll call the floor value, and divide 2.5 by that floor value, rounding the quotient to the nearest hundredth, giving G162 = 1.68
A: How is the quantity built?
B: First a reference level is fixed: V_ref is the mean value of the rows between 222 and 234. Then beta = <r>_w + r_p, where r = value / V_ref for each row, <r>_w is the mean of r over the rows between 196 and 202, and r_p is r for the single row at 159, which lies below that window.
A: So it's 2.0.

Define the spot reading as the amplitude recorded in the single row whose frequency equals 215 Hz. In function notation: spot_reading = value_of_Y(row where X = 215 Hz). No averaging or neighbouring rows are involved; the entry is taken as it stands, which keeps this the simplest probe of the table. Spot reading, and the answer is 0.8441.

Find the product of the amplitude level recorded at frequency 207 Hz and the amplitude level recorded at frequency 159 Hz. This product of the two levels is 1.9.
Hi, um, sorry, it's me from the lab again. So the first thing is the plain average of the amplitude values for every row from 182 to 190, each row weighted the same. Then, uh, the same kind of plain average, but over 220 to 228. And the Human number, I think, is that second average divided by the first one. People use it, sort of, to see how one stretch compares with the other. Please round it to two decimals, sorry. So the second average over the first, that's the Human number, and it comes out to 0.85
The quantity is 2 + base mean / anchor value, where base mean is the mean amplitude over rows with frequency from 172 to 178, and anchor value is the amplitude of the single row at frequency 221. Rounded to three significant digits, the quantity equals 3.53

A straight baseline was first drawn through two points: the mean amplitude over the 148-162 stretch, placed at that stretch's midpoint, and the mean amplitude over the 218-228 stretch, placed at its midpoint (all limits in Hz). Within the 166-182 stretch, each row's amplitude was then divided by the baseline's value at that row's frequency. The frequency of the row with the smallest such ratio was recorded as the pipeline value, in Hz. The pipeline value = 181 Hz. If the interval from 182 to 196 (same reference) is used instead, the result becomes 195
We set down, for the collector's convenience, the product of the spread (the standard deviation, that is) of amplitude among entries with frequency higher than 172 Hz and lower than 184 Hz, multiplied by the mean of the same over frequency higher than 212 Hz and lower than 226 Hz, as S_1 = 0.10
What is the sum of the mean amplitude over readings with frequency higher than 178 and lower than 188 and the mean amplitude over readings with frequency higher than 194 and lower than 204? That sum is 2.9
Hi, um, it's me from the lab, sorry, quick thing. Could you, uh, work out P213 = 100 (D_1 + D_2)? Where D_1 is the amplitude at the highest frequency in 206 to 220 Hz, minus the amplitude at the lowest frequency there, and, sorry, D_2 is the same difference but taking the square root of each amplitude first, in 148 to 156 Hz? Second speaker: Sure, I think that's -15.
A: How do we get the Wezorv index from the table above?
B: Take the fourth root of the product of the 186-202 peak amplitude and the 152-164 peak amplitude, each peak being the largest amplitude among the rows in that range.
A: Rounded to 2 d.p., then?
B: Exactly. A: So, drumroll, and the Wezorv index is 1.27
